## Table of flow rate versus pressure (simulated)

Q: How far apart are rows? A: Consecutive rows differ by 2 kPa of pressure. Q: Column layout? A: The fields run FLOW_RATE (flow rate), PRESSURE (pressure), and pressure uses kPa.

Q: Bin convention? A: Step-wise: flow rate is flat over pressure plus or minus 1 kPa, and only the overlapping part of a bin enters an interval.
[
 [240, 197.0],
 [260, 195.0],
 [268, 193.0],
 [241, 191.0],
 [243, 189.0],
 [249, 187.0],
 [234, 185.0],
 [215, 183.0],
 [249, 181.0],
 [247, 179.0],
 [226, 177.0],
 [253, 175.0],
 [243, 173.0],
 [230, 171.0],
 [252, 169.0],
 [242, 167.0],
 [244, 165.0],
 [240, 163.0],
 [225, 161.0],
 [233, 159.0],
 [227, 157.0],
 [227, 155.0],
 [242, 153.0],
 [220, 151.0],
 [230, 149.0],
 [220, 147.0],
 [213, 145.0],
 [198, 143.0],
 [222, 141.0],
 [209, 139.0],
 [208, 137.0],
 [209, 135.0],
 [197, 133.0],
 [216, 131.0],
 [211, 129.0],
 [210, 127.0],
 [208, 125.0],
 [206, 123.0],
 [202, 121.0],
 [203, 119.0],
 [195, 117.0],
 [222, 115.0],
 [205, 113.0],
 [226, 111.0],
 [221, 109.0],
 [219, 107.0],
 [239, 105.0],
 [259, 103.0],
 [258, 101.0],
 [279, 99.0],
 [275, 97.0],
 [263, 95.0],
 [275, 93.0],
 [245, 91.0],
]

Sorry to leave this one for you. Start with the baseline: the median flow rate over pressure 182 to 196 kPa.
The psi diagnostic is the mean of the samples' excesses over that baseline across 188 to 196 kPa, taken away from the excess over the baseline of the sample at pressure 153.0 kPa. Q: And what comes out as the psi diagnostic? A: -11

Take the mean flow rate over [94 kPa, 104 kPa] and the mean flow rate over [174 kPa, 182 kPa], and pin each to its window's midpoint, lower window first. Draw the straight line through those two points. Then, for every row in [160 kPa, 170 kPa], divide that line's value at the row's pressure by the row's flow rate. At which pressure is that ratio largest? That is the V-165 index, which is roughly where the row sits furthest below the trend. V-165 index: 161.0 kPa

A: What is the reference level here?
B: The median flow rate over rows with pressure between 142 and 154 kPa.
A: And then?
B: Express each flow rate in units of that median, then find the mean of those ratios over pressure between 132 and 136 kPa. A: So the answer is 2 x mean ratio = 1.85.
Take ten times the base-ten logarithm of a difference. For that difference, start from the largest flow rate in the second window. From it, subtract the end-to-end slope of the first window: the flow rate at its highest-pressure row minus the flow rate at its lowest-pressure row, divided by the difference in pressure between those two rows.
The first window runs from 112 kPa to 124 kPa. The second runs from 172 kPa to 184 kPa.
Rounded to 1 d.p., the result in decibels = 24.0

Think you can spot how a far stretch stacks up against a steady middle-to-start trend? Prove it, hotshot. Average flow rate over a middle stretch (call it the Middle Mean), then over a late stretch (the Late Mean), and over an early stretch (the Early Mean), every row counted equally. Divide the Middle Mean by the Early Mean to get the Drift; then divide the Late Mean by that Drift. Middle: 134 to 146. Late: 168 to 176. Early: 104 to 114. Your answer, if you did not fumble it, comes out 259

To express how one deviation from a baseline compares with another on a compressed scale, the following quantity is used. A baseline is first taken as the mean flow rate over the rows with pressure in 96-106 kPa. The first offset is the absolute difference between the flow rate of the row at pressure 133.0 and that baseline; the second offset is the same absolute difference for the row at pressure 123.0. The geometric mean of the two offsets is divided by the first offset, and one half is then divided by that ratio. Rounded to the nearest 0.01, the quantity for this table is 0.54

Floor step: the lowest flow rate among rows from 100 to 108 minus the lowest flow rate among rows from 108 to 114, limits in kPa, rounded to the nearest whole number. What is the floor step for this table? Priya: 14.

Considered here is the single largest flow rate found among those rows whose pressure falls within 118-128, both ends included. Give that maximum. 210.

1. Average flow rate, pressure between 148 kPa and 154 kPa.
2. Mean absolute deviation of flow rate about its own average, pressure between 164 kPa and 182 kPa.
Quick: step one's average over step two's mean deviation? 34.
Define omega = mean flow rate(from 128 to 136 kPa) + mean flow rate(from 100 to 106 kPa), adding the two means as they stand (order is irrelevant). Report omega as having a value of 460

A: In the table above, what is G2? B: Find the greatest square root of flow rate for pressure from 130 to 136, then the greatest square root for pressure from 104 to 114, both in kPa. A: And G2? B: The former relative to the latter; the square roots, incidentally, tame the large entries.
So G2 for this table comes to 0.95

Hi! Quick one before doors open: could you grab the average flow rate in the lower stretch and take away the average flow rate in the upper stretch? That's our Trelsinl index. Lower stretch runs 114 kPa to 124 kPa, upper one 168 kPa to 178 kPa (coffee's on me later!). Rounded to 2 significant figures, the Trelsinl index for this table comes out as -35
